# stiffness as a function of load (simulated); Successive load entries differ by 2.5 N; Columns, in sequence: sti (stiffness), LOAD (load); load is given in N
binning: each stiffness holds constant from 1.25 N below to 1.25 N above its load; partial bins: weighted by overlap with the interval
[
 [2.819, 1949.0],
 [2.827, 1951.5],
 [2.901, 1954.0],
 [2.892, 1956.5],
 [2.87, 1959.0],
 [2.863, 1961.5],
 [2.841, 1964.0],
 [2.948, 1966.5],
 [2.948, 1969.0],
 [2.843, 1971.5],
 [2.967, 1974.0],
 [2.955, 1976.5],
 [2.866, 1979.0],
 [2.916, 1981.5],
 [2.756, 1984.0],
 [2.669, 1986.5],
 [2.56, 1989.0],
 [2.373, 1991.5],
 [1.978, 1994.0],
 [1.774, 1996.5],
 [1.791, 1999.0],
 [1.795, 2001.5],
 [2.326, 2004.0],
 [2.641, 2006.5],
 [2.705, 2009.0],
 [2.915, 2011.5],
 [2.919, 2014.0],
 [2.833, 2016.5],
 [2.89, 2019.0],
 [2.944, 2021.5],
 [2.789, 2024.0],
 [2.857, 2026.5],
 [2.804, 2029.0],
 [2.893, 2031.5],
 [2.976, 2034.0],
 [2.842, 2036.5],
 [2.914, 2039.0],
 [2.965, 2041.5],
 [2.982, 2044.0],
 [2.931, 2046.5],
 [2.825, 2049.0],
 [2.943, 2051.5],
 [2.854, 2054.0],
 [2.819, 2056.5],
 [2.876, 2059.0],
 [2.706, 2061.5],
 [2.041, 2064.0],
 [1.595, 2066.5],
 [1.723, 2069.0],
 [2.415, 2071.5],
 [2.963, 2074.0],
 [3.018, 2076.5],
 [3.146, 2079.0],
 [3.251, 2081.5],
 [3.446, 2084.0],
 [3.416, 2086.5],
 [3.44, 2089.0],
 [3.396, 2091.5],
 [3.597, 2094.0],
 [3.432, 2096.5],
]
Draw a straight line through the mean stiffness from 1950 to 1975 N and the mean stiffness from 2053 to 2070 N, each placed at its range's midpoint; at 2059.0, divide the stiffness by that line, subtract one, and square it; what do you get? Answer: 0.042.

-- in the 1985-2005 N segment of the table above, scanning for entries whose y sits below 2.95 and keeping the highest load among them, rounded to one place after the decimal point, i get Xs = 2004.0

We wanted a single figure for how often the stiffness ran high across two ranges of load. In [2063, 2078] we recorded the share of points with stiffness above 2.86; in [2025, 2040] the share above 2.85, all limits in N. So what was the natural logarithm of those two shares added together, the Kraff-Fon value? 0.00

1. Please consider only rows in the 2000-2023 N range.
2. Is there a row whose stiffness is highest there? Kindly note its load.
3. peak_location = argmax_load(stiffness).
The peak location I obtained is 2021.5 N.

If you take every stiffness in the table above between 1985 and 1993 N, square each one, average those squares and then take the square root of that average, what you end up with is 2.54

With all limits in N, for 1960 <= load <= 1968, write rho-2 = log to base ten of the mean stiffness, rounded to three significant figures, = 0.460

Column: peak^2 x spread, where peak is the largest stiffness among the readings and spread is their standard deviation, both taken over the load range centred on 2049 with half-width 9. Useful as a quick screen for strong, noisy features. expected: 0.6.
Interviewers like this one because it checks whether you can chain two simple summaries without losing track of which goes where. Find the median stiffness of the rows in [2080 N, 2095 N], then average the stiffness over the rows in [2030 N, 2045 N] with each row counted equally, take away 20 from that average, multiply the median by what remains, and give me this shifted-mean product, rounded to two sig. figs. -59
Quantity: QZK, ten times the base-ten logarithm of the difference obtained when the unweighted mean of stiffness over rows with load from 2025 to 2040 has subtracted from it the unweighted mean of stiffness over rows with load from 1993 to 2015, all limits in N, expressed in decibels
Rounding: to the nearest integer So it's -2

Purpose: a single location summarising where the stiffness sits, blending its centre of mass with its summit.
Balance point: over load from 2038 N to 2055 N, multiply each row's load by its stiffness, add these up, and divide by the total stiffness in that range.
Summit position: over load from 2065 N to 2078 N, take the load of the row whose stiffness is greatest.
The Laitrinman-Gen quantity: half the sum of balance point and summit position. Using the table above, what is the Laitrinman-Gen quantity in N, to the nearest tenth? 2061.5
